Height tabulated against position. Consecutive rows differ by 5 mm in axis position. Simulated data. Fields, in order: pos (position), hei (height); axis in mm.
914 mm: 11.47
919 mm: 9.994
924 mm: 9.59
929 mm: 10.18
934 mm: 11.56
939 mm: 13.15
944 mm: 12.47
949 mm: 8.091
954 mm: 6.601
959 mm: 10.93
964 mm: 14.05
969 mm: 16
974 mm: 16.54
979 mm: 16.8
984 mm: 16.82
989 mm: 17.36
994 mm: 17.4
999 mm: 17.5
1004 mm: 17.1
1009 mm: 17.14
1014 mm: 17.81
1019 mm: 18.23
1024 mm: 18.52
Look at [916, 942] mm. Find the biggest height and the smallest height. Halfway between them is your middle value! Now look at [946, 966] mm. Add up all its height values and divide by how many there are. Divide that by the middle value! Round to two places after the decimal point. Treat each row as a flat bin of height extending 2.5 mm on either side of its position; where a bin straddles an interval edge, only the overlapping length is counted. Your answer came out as 0.87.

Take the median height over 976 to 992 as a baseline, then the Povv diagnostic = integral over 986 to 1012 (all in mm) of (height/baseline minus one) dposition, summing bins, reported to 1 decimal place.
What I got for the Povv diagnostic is 0.7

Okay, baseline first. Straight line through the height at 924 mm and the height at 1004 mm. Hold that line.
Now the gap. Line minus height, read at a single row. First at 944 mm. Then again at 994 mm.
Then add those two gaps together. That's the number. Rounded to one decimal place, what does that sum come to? -2.2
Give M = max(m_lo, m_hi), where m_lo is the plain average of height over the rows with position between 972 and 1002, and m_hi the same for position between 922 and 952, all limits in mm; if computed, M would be 17.1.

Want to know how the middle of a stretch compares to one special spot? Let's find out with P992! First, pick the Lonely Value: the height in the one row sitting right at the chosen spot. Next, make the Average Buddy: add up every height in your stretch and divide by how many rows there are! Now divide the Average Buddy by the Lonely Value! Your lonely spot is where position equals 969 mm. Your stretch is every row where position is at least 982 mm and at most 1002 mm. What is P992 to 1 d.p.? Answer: 1.1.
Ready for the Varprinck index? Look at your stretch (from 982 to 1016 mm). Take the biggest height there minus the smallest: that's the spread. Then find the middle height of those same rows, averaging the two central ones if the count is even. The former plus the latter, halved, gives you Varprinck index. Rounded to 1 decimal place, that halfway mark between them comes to 9.2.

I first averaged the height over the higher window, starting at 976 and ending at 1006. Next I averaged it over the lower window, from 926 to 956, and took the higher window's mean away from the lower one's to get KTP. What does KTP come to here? -6.8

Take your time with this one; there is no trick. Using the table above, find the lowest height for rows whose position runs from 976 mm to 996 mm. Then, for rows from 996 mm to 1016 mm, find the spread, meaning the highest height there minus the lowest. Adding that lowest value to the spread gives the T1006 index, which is 18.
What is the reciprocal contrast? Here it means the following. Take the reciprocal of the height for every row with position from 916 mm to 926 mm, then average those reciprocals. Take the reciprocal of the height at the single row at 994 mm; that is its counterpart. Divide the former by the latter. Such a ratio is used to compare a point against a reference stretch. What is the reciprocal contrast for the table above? 1.8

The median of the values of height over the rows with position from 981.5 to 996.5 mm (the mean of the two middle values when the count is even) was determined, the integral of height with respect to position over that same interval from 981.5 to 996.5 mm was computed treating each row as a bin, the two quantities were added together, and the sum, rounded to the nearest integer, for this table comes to 275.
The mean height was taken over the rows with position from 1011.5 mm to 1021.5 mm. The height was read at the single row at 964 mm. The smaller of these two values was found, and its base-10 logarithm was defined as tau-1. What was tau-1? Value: 1.15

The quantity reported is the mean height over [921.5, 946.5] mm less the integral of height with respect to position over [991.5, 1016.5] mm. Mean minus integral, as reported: -423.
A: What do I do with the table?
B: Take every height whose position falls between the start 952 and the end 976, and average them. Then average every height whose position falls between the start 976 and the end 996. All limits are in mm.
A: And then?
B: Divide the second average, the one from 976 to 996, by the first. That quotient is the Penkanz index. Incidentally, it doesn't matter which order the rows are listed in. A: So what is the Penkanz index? 1.33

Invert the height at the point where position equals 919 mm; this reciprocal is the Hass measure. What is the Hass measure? 0.10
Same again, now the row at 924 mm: 0.10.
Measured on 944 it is 0.08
